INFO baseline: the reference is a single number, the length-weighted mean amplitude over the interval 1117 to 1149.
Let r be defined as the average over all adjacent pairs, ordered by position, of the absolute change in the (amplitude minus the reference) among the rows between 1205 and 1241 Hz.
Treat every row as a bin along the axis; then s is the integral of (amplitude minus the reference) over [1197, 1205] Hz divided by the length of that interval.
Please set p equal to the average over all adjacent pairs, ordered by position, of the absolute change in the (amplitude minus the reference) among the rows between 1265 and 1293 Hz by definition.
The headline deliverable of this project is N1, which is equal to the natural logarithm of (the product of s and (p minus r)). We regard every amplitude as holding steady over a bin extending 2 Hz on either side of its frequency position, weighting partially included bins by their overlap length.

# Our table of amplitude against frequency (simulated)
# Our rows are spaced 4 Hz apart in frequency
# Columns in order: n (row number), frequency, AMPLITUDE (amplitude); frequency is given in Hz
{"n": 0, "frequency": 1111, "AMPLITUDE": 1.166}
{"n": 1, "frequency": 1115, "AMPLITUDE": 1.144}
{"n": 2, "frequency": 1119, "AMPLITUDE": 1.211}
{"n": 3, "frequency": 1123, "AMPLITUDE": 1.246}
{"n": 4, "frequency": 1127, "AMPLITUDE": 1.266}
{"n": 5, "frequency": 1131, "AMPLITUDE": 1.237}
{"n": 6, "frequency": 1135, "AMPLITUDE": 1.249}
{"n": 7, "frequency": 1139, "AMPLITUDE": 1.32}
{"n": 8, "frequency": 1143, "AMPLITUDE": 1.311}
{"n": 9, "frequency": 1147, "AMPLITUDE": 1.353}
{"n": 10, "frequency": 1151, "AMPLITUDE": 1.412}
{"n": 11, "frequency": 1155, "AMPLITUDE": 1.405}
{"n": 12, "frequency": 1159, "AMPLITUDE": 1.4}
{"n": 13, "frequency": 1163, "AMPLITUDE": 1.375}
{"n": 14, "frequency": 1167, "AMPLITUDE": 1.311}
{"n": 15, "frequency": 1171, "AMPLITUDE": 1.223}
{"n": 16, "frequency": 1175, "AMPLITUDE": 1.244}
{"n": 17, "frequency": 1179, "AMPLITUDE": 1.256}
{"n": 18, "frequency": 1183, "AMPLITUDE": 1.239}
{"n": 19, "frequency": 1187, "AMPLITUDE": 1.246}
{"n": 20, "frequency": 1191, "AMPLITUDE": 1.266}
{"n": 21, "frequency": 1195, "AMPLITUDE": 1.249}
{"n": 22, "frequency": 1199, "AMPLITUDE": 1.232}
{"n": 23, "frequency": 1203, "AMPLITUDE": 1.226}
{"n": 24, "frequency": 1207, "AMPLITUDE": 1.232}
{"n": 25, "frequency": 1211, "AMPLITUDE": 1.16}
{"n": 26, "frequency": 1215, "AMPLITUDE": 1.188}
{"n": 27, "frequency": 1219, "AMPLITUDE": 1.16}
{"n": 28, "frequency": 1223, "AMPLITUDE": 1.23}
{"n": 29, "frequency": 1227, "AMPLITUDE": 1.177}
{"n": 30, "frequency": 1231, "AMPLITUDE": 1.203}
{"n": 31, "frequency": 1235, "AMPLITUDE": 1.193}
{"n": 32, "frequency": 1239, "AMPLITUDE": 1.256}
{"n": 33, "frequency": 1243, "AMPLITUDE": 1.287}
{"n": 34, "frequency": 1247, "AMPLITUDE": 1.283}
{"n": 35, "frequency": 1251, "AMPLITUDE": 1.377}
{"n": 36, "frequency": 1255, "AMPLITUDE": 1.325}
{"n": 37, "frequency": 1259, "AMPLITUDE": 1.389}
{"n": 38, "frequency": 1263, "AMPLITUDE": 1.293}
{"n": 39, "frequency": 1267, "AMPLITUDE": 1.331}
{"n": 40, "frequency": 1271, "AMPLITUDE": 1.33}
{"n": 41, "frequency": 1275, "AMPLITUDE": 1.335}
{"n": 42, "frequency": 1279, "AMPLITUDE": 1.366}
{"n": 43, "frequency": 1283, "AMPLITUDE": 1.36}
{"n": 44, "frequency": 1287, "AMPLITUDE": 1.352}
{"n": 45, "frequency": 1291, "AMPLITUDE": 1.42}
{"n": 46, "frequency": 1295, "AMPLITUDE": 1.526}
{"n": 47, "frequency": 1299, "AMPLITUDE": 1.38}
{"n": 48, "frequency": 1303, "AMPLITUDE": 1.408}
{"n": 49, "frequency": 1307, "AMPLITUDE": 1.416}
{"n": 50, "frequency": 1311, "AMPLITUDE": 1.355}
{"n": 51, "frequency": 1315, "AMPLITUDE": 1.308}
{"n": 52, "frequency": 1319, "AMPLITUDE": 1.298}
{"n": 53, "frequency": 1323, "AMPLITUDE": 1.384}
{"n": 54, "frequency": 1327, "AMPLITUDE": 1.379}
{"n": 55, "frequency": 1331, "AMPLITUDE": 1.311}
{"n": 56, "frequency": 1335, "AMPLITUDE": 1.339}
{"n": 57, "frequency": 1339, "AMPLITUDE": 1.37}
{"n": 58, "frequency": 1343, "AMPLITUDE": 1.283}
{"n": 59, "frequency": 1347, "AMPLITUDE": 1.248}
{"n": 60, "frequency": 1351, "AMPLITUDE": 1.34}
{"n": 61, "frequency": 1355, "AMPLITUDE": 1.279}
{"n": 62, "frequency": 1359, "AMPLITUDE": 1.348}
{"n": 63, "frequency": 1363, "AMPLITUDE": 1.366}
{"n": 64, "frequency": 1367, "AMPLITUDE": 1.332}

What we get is -6.8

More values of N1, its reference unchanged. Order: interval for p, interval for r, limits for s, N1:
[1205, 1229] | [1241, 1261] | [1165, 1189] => -9.6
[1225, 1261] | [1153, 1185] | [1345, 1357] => -8.8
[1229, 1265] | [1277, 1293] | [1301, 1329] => -6.1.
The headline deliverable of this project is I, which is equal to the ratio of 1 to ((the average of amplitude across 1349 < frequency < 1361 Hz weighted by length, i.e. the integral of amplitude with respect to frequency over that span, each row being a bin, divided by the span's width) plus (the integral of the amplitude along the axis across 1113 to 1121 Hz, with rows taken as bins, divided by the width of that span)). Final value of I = 0.400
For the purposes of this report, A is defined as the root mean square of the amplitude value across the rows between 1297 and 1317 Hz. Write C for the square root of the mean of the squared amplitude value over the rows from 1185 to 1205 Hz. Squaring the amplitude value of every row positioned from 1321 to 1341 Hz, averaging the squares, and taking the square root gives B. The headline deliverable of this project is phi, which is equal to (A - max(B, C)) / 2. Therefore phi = 0.009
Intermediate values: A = 1.37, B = 1.36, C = 1.24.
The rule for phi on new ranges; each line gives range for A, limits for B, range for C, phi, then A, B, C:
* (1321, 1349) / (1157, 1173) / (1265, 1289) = -0.007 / 1.33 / 1.33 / 1.35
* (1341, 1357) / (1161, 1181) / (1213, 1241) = 0.002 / 1.29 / 1.28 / 1.20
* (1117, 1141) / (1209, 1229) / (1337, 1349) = -0.023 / 1.26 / 1.18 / 1.30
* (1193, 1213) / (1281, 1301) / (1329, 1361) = -0.094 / 1.22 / 1.41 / 1.32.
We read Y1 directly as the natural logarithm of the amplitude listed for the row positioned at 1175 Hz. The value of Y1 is 0.22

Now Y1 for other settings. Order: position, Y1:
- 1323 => 0.32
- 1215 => 0.17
